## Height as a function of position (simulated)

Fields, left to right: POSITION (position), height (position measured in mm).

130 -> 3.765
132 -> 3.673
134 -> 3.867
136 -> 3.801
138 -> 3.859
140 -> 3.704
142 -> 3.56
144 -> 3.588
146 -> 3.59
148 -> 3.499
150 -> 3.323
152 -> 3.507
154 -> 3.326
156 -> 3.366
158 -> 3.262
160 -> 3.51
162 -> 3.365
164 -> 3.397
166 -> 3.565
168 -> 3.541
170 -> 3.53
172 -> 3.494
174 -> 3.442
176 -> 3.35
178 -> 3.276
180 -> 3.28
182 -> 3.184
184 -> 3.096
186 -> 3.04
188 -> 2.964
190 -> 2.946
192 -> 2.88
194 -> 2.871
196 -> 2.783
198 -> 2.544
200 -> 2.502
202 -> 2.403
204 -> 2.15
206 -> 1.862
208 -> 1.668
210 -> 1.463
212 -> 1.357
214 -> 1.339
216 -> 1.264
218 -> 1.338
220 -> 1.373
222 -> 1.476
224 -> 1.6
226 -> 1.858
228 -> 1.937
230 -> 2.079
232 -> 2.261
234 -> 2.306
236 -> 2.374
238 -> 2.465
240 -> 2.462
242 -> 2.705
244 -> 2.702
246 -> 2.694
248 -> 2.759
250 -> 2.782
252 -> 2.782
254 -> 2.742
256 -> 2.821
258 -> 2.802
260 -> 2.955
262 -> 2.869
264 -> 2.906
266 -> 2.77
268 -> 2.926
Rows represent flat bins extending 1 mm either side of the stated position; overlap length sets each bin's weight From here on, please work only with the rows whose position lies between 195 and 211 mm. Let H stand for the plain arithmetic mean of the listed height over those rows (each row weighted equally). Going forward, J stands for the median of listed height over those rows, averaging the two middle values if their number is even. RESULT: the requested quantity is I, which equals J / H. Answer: 1.05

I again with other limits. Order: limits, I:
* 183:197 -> 1.00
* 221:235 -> 1.00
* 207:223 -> 0.97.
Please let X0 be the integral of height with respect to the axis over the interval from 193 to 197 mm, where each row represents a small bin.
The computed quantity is 11.3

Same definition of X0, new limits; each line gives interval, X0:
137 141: 15.1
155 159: 13.3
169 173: 14.0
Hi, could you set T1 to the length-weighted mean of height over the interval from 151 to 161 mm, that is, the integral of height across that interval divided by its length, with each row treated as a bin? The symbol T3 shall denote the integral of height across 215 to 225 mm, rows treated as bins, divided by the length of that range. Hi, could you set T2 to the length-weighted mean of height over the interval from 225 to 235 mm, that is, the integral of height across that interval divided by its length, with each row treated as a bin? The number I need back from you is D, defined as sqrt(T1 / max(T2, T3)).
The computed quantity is 1.3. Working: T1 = 3.4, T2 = 2.1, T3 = 1.4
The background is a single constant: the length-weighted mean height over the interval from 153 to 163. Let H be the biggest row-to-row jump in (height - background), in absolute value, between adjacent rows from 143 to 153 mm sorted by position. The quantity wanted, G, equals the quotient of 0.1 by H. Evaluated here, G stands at 0.54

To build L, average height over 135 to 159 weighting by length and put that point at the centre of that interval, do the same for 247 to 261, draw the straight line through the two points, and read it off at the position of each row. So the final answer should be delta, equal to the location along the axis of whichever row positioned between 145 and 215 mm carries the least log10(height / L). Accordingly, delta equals 214 mm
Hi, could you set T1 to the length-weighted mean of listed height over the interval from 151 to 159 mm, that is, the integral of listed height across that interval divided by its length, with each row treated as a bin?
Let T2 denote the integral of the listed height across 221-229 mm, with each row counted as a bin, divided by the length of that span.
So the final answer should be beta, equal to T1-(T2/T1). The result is 3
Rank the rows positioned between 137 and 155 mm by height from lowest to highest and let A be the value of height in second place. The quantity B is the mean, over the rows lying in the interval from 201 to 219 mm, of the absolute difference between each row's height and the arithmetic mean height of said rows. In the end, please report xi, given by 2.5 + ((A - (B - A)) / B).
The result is 22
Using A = 3.326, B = 0.33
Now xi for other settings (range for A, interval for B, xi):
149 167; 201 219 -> 22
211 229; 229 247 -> 17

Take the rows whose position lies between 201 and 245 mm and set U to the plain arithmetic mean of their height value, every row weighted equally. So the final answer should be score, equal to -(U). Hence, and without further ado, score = -1.93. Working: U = 1.9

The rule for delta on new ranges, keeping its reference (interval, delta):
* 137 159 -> 158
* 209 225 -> 216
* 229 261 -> 230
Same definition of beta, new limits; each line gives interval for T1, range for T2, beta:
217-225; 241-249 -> 0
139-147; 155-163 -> 3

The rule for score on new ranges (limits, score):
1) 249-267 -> -2.83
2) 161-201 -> -3.15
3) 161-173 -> -3.48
